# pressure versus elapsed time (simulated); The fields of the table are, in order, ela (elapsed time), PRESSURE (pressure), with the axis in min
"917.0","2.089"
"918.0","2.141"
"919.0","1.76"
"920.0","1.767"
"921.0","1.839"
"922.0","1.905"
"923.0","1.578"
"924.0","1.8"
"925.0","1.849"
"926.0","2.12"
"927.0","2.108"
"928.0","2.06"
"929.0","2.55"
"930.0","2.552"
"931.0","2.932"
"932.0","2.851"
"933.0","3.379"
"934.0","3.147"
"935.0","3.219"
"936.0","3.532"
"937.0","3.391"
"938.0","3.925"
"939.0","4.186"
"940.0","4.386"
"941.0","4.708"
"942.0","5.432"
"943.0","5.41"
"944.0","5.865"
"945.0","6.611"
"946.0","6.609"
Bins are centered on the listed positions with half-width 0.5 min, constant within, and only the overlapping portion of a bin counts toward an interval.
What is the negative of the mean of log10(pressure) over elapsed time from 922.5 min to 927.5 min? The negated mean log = -0.27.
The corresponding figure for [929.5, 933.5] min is -0.46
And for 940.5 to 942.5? -0.70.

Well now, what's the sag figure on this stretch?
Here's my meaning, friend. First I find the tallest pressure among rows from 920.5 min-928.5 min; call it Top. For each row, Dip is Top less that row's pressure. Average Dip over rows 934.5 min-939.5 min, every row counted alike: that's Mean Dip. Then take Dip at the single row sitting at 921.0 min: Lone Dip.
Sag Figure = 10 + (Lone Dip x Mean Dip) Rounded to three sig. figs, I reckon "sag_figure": 9.57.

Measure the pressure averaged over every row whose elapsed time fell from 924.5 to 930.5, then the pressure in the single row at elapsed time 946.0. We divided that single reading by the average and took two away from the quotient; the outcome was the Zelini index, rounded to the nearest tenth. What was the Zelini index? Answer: 1.0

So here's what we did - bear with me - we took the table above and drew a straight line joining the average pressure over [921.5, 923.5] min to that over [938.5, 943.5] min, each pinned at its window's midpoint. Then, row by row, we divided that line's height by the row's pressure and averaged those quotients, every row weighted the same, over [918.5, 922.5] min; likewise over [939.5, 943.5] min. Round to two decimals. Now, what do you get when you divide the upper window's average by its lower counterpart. 1.28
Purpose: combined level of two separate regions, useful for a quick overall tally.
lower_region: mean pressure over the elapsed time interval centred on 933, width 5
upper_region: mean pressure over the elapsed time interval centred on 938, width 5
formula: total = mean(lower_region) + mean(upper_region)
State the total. 7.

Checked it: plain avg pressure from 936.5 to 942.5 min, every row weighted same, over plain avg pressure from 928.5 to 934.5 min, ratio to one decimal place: 1.5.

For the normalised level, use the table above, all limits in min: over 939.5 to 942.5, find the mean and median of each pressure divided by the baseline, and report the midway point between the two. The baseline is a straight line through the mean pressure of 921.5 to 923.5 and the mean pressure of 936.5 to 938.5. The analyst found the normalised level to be 1.16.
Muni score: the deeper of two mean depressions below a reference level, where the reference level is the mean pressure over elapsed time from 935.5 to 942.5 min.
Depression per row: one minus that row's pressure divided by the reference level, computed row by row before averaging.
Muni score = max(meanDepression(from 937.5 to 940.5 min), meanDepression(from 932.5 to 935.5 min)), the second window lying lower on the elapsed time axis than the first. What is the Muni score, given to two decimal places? 0.23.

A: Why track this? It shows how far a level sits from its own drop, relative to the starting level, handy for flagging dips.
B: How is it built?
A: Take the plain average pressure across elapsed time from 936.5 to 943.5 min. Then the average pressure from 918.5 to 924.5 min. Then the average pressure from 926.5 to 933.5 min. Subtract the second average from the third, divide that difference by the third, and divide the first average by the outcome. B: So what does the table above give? 14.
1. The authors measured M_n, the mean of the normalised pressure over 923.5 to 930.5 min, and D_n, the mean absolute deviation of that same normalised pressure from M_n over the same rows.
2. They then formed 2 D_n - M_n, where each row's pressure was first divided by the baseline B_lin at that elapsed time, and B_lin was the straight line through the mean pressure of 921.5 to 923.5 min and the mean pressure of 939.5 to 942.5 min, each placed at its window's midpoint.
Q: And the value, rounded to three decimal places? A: -0.791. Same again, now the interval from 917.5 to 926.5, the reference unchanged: -0.595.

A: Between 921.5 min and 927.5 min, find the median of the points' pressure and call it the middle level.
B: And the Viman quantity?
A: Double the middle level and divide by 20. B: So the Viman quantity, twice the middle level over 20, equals 0.19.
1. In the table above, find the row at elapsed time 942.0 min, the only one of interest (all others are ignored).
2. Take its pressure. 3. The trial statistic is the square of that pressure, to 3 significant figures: 29.5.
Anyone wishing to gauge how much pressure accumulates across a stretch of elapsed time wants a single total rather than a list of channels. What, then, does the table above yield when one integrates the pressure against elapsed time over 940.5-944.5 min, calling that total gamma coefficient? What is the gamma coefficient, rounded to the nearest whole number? 21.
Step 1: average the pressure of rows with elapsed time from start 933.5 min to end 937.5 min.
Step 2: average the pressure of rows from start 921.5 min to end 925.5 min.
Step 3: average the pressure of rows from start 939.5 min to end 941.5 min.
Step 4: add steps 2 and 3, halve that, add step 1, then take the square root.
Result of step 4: 2.55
